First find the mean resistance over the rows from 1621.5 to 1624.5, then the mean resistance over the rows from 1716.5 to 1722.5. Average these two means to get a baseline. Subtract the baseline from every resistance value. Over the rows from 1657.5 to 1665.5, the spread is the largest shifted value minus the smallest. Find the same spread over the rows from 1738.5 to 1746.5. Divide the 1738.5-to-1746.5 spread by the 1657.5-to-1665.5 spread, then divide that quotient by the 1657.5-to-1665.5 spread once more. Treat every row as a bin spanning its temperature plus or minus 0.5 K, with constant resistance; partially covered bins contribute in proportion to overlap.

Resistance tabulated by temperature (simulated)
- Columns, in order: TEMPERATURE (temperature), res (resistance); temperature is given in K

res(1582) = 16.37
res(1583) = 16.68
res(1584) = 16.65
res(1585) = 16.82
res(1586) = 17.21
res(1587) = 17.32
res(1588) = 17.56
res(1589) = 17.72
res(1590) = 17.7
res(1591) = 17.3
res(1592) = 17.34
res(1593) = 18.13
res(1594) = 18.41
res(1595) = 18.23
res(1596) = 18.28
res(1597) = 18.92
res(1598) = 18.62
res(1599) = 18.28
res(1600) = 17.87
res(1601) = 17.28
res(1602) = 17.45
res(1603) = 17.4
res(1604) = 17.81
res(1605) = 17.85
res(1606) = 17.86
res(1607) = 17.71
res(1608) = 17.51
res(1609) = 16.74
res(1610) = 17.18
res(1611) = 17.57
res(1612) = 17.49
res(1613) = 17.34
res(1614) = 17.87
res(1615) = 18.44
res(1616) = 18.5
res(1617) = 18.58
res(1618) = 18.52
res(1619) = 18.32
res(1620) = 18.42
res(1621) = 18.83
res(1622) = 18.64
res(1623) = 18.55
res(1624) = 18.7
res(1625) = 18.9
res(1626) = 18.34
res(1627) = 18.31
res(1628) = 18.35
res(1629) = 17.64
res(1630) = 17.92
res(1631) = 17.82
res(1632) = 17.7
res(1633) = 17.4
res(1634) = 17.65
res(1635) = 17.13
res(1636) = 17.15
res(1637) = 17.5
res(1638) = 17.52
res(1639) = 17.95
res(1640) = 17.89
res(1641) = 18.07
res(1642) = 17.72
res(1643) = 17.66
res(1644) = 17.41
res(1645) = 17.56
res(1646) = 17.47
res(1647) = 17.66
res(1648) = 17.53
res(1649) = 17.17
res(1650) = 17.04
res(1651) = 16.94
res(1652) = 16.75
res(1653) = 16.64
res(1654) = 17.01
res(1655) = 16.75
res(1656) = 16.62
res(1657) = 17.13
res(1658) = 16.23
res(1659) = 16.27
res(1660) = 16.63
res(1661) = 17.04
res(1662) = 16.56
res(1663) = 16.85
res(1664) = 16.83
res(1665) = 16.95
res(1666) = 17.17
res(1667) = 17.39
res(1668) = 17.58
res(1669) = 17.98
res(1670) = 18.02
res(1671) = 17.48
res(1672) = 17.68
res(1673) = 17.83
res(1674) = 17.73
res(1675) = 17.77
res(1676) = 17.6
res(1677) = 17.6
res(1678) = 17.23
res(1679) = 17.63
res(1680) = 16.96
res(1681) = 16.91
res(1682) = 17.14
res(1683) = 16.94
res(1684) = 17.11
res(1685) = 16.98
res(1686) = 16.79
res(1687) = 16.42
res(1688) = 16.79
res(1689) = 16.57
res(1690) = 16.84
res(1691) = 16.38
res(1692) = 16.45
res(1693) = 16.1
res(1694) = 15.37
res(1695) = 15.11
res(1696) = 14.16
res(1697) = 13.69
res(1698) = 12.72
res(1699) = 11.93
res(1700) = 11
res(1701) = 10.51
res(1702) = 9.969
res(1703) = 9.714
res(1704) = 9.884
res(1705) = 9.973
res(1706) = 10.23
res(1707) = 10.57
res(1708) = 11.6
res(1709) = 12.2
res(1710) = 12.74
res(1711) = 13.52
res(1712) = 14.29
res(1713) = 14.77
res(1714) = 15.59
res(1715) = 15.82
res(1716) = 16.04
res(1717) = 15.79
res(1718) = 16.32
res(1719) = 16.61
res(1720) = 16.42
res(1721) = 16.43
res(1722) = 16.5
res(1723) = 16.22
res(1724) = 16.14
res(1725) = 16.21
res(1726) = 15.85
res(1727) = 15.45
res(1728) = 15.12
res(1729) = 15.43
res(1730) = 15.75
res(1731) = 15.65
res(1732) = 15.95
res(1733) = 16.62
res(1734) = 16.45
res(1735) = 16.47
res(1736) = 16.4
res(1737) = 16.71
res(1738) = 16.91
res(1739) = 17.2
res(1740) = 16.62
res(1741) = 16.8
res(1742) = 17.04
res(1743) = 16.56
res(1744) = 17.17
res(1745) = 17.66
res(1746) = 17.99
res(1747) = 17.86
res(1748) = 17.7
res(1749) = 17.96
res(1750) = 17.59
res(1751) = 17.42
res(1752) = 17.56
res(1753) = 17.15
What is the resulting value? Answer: 2.2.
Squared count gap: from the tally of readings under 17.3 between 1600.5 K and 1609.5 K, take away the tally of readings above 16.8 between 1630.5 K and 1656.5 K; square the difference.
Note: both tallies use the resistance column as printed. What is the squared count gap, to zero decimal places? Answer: 400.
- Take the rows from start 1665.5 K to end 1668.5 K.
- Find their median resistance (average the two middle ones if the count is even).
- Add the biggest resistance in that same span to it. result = 35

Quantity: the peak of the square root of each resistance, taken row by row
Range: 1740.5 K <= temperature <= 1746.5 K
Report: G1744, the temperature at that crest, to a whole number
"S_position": 1746 K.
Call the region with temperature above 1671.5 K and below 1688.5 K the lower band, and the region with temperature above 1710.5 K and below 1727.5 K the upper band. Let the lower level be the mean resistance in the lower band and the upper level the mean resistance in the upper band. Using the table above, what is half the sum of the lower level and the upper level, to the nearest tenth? 16.5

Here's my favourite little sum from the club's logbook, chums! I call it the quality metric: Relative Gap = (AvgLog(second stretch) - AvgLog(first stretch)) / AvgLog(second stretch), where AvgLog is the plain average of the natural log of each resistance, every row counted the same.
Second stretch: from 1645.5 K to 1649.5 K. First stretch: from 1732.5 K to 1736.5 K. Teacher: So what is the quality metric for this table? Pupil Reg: 0.02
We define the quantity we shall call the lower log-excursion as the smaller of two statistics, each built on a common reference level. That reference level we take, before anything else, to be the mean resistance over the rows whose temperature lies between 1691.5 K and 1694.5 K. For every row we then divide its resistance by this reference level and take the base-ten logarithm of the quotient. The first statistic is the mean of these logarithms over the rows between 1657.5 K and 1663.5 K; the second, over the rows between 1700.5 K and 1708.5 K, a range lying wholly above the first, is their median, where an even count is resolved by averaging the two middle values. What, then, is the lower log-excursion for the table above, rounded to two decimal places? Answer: -0.20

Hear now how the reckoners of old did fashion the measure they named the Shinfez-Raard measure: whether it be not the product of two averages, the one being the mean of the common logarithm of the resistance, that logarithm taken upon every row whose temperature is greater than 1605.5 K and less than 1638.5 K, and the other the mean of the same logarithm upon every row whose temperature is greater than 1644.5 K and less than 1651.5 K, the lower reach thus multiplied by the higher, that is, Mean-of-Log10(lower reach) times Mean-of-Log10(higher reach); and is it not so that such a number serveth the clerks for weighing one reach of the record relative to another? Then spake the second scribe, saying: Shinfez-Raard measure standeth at 1.55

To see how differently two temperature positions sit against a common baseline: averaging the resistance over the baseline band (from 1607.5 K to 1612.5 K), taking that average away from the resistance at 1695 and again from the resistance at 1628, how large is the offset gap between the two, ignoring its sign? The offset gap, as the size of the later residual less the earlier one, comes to 3.2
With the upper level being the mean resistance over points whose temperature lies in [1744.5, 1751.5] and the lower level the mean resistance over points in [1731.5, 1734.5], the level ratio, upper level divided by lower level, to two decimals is 1.09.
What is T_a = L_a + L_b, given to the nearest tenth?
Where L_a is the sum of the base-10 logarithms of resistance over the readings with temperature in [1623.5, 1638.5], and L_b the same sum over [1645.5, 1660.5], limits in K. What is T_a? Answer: 37.2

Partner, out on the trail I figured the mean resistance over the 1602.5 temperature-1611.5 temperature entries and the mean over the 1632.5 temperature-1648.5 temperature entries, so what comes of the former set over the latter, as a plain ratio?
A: 1.00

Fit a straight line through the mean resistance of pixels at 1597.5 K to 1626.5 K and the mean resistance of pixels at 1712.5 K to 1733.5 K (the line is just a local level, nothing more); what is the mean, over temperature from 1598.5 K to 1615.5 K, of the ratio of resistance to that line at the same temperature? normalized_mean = 0.97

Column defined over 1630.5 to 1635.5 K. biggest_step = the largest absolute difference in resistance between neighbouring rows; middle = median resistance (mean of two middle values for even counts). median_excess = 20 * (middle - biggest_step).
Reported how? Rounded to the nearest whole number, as 343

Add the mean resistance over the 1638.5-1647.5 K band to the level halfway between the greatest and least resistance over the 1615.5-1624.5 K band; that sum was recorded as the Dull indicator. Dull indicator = 36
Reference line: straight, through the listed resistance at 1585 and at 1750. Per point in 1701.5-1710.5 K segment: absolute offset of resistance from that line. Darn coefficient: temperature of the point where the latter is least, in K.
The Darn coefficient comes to 1710 K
